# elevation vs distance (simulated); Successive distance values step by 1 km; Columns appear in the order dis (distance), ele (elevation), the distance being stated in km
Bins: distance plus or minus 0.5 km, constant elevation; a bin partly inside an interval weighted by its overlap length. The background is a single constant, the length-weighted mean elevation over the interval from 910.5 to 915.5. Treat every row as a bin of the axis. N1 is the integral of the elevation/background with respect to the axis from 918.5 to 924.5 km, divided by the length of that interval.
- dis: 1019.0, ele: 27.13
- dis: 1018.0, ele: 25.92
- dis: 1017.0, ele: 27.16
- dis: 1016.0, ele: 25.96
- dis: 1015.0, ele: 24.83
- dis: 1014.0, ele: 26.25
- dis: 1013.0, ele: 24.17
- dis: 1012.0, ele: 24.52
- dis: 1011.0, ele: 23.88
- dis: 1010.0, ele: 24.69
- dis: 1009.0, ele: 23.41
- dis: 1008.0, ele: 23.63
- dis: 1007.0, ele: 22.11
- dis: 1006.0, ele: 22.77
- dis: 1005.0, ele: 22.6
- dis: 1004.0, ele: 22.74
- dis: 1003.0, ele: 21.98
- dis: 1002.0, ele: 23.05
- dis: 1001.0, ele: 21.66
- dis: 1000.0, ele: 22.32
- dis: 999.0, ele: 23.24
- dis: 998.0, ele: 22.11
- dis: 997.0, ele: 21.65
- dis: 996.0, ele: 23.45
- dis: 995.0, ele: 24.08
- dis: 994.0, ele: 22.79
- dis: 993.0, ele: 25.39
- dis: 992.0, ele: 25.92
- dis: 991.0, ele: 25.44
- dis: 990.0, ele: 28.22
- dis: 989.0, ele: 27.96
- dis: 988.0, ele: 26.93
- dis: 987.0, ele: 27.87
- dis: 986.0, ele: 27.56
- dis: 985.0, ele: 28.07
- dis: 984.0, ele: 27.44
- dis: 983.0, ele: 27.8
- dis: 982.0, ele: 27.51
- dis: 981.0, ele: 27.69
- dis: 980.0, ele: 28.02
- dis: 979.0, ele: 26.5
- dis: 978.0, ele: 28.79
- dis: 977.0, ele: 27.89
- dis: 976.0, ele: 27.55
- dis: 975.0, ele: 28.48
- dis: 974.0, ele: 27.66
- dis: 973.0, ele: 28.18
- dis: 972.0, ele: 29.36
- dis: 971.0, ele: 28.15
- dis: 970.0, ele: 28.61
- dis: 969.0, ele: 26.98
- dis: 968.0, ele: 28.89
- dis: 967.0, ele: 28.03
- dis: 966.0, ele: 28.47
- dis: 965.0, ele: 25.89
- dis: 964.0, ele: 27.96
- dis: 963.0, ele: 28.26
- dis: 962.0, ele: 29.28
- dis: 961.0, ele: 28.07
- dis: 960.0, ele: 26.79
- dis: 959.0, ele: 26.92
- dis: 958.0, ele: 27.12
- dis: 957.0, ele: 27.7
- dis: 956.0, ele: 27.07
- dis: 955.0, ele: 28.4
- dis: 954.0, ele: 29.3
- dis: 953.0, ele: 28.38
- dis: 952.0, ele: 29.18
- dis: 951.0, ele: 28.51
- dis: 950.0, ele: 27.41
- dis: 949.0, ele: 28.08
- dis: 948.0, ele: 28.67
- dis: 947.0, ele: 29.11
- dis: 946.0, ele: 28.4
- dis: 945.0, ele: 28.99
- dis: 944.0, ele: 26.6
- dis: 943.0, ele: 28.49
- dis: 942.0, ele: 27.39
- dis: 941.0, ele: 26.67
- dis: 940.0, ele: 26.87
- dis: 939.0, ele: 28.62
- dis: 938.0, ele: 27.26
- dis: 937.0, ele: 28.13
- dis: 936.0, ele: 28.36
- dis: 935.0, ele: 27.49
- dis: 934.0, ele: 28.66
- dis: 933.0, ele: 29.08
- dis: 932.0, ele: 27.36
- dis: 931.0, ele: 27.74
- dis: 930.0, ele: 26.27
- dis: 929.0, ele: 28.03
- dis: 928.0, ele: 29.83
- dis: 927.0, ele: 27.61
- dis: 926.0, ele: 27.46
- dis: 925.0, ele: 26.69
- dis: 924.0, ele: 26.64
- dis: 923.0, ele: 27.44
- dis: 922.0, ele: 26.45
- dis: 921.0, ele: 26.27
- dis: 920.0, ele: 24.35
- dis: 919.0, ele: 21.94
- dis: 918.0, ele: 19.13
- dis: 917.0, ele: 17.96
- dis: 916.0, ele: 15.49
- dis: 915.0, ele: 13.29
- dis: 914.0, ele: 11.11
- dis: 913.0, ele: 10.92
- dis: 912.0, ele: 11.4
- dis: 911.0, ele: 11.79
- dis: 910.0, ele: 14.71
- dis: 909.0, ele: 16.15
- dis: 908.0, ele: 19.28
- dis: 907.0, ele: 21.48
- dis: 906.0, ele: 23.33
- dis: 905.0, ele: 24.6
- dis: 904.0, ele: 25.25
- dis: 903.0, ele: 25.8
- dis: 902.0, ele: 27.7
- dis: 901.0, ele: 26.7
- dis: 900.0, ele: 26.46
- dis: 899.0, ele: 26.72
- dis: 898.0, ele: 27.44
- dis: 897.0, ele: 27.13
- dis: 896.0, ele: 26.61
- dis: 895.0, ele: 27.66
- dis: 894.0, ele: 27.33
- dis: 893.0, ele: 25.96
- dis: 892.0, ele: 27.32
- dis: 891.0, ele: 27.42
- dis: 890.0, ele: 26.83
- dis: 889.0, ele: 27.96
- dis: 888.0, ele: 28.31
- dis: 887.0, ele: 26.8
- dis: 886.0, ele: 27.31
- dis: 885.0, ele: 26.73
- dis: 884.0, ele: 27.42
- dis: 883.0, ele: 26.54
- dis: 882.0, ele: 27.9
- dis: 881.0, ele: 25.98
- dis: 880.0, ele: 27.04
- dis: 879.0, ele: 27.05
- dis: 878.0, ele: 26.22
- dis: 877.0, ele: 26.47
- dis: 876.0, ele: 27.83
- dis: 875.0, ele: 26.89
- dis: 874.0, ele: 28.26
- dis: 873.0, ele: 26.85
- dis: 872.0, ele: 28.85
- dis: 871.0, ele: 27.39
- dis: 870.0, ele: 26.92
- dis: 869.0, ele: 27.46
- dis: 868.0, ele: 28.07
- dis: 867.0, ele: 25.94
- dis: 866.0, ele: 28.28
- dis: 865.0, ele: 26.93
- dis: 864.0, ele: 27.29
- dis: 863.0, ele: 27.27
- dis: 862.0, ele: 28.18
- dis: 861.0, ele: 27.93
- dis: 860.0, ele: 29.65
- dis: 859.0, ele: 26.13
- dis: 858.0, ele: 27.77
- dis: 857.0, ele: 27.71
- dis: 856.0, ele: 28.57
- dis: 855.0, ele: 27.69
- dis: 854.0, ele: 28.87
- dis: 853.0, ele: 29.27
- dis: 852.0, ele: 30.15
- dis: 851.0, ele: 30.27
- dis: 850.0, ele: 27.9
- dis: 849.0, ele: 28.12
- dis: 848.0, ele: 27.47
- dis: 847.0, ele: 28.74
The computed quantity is 2.18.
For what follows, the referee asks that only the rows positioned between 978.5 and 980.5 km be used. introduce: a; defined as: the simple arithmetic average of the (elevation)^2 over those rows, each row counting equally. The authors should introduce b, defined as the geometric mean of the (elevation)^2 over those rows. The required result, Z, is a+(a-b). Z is 745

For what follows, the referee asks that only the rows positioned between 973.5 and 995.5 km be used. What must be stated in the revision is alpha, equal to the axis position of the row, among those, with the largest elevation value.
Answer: 978.0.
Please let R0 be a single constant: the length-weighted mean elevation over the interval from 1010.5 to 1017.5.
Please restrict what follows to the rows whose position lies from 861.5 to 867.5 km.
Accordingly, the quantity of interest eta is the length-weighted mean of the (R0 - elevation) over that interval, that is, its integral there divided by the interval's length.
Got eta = -2.1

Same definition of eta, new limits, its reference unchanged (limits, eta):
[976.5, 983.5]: -2.5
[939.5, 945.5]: -2.2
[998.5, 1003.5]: 2.8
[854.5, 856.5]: -2.9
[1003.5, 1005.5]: 2.6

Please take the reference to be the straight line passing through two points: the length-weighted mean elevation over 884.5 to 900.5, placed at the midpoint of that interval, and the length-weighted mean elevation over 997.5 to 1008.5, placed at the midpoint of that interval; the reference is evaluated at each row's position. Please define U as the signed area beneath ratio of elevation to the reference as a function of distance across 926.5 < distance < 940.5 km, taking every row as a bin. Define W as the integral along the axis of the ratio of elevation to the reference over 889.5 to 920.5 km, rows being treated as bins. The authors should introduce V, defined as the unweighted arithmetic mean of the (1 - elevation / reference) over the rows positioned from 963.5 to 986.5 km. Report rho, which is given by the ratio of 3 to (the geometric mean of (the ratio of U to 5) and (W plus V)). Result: 0.34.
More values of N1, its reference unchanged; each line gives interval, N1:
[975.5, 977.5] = 2.37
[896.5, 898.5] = 2.33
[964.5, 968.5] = 2.38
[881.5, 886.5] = 2.32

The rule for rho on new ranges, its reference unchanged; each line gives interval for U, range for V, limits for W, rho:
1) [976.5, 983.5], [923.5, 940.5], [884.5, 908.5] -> 0.48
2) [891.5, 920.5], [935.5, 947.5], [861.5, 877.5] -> 0.35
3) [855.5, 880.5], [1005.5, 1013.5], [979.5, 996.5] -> 0.31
